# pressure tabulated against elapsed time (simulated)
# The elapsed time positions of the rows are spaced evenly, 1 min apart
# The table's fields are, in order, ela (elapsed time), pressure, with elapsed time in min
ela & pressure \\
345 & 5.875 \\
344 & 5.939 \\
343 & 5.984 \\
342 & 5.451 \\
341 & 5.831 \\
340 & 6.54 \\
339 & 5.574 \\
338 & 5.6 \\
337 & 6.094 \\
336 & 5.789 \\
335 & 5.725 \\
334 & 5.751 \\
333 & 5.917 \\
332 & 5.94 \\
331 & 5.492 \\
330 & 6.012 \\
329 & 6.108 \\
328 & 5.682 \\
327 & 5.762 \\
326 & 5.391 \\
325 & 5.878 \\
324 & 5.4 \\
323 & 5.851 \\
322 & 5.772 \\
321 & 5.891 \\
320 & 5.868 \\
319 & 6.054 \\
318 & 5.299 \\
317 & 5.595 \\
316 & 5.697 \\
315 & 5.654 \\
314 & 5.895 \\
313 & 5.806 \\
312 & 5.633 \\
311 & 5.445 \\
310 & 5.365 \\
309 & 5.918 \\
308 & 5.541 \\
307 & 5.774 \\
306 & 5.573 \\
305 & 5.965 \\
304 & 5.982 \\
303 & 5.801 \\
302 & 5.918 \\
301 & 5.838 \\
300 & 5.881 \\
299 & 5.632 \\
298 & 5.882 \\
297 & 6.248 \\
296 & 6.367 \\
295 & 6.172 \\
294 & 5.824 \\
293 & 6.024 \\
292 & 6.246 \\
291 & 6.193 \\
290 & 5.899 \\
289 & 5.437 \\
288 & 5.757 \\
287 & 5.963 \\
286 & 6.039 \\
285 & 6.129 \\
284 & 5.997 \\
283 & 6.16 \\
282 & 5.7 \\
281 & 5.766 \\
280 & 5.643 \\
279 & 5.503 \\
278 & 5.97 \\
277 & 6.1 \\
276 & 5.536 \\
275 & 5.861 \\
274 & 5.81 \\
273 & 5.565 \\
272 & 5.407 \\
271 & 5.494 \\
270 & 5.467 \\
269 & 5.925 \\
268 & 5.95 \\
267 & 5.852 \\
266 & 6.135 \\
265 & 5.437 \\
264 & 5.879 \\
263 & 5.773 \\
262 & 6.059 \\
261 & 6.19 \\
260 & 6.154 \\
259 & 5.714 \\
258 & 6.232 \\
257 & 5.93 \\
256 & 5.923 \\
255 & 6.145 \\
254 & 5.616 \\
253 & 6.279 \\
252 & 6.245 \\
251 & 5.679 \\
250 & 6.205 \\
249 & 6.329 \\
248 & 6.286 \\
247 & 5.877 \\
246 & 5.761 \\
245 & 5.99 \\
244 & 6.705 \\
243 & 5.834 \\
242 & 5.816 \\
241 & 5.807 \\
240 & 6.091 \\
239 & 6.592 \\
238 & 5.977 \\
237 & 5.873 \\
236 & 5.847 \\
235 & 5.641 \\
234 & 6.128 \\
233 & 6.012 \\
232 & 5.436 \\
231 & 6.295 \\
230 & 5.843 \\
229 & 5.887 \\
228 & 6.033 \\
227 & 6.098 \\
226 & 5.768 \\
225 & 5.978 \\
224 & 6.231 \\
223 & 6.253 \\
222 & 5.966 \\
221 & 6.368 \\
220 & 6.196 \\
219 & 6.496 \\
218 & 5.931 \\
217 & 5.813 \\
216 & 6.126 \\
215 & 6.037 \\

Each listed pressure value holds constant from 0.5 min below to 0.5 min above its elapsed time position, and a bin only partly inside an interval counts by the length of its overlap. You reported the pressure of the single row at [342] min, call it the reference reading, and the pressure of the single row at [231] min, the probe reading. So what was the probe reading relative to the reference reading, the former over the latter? 1.15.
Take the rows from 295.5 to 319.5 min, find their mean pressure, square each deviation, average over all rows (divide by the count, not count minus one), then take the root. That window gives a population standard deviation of 0.251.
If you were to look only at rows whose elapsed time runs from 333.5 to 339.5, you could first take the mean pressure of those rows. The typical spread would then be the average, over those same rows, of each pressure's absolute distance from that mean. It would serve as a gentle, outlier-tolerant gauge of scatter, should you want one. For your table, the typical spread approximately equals 0.12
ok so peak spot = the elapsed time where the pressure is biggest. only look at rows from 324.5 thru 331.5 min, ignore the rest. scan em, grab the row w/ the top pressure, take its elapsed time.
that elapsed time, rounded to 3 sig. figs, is 329 min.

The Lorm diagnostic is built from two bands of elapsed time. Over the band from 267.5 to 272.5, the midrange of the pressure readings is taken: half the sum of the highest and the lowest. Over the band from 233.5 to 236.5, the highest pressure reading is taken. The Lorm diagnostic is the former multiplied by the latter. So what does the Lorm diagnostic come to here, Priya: 35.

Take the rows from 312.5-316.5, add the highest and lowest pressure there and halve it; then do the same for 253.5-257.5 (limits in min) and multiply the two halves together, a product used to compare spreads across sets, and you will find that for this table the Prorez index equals 34.0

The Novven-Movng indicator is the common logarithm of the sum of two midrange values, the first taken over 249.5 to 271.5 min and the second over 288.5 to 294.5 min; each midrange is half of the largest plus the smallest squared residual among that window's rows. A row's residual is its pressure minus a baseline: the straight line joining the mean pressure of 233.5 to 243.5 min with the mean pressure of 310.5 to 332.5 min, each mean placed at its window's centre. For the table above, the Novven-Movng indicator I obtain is -0.71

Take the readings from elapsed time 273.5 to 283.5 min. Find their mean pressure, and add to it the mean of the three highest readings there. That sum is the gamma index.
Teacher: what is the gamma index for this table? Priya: 11.9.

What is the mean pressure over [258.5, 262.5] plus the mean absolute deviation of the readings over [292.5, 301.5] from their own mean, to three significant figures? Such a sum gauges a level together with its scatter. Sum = 6.22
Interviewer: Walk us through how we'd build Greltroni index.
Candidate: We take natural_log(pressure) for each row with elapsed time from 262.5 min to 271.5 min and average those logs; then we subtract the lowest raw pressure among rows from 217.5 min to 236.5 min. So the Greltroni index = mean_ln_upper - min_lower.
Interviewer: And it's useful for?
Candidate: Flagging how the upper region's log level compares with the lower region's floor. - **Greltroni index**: -3.68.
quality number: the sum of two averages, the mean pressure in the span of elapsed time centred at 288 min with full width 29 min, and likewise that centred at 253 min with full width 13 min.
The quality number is 11.9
